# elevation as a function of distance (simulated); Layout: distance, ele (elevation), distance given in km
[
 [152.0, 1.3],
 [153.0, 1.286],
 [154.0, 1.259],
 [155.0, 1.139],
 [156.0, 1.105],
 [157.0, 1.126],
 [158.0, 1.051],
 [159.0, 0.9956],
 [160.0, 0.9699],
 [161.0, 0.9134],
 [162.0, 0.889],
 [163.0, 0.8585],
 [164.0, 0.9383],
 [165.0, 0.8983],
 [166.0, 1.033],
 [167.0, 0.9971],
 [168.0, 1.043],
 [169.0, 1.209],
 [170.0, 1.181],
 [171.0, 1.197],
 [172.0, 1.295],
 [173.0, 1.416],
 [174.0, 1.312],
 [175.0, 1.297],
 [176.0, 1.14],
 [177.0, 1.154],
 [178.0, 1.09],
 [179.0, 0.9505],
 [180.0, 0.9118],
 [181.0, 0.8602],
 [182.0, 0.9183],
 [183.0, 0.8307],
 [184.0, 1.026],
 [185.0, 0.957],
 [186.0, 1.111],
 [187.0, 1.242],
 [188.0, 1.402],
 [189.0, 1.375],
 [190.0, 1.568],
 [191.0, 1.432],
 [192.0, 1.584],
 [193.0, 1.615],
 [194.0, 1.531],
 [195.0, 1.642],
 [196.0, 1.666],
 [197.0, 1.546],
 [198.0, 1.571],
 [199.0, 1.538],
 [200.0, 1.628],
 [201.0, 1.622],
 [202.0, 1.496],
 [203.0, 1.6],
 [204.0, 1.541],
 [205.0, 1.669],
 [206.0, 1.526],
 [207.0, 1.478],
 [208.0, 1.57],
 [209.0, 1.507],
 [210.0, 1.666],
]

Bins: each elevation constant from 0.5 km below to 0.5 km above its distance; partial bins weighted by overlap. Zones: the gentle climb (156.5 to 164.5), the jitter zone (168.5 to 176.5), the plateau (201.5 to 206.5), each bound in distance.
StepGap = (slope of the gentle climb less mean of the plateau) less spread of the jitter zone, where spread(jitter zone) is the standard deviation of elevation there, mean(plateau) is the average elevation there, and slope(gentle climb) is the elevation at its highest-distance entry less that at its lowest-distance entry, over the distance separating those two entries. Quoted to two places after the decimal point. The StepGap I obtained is -1.68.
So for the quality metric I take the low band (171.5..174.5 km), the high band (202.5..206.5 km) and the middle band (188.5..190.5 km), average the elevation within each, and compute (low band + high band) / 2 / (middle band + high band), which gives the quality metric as 0.479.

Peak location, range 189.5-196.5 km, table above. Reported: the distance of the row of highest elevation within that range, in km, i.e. 196.0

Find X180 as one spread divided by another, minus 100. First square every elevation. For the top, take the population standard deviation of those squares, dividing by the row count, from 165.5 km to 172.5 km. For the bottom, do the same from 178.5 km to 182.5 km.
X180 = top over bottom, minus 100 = -96.0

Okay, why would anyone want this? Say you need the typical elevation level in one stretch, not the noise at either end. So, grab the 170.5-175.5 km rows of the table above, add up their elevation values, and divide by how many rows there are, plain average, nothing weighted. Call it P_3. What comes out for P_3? 1.3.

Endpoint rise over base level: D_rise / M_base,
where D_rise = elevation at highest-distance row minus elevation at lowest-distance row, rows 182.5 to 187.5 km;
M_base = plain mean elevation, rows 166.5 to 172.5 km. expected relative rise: 0.36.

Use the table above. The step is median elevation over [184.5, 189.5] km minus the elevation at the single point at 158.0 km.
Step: 0.19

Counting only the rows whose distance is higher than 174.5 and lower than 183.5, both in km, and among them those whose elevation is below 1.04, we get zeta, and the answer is 5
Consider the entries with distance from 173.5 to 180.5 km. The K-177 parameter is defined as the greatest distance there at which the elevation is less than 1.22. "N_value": 180.0 km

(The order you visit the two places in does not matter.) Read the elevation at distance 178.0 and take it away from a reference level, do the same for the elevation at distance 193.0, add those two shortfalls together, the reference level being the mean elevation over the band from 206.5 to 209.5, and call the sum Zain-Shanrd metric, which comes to 0.33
